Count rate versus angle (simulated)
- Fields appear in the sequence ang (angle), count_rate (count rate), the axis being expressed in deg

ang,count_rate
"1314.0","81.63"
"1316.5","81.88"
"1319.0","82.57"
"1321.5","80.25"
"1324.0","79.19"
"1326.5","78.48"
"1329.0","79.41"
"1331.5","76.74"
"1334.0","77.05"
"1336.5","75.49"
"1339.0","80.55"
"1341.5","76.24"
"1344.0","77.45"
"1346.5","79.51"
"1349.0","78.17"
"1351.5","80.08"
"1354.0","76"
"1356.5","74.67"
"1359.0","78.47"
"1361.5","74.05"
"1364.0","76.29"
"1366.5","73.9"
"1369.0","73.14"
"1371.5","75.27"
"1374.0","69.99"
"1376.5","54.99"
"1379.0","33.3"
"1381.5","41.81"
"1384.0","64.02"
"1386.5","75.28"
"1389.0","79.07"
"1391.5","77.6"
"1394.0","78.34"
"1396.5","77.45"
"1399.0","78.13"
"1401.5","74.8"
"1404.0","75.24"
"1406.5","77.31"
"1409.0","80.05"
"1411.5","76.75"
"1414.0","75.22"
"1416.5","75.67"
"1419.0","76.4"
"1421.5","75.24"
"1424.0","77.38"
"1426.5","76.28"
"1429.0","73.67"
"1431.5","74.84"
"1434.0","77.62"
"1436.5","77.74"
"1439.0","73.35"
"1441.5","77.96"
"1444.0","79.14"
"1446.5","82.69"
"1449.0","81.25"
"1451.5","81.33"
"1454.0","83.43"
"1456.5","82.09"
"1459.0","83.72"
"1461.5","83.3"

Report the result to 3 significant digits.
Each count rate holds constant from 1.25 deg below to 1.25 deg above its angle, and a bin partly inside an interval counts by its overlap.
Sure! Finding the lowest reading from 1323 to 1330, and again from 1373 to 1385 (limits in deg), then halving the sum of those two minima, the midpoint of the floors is 55.9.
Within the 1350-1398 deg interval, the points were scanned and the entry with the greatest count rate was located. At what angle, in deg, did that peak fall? 1351.5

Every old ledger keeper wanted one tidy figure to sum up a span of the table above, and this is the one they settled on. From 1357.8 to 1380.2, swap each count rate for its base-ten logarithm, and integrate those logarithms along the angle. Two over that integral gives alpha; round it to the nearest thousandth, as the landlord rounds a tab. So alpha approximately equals 0.049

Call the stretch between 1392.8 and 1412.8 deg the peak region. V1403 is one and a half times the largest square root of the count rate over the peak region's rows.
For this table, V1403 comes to 13.4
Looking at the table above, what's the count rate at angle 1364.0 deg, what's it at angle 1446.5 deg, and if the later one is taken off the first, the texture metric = -6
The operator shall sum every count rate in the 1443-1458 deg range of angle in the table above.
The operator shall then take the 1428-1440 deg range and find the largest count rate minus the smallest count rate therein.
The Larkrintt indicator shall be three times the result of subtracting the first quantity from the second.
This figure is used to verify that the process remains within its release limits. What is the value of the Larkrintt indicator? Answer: -1457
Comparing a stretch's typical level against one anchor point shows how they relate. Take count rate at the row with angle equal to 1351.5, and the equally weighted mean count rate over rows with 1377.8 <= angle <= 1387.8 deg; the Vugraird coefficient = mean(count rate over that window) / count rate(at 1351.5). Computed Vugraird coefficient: 0.67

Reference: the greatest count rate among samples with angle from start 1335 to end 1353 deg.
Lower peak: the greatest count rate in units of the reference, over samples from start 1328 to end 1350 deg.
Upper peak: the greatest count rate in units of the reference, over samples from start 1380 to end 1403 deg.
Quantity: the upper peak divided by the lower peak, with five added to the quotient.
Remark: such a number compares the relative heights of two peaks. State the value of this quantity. 5.98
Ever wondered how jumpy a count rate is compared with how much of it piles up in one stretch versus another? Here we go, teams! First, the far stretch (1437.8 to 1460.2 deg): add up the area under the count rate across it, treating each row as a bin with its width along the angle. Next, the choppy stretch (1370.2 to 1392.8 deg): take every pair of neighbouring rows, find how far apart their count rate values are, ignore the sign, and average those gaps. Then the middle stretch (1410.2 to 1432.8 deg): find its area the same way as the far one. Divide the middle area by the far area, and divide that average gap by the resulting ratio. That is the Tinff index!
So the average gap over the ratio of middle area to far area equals 12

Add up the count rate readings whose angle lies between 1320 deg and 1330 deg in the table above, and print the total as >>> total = 317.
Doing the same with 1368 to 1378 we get 273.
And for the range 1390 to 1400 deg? 312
